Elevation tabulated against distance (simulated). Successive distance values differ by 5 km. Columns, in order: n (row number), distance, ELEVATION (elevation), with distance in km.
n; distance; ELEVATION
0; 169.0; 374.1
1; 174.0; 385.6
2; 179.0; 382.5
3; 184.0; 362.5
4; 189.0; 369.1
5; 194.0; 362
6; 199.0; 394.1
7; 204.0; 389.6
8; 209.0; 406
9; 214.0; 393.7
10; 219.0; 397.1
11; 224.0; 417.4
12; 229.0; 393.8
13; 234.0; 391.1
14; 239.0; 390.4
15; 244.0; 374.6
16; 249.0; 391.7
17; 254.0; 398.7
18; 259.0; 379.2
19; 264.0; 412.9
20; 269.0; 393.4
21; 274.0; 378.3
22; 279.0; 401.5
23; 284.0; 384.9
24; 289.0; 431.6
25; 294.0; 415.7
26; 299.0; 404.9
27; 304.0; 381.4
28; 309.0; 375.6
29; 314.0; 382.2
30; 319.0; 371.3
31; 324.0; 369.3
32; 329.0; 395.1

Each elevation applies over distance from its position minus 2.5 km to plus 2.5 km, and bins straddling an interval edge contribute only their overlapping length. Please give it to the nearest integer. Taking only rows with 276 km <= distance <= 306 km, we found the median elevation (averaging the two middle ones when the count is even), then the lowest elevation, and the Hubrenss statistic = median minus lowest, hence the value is 22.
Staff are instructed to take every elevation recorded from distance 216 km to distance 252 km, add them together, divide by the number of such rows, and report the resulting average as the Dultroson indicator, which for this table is 394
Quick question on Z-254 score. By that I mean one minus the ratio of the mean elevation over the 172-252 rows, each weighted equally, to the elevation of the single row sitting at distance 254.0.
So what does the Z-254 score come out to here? 0.03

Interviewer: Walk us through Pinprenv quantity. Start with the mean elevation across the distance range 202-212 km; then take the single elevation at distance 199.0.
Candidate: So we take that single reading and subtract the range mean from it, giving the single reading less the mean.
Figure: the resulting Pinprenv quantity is -4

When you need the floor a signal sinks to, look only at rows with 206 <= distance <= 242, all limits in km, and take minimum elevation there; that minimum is 390.4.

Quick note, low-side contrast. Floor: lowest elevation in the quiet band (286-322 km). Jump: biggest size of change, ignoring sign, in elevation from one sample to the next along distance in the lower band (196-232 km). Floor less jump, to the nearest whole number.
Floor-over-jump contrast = 348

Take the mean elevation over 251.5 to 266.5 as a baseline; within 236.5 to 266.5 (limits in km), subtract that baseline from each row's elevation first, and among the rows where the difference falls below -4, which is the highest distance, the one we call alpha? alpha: 259.0 km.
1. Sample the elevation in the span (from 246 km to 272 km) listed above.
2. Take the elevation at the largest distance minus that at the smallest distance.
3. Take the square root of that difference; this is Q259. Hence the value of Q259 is 1.3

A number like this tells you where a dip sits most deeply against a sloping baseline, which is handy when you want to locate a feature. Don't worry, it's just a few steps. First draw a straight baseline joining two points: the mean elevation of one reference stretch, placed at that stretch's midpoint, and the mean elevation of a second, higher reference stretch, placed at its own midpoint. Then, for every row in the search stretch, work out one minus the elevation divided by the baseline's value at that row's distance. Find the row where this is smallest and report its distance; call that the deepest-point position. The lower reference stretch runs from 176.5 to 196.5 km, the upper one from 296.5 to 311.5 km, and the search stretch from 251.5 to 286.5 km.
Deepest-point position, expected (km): 264.0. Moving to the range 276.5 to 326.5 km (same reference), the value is 289.0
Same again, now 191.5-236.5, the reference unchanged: 224.0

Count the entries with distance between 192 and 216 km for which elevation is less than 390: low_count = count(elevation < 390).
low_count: 2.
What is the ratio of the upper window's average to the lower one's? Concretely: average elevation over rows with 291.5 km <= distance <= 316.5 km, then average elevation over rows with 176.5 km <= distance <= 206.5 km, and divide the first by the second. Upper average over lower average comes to 1.04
